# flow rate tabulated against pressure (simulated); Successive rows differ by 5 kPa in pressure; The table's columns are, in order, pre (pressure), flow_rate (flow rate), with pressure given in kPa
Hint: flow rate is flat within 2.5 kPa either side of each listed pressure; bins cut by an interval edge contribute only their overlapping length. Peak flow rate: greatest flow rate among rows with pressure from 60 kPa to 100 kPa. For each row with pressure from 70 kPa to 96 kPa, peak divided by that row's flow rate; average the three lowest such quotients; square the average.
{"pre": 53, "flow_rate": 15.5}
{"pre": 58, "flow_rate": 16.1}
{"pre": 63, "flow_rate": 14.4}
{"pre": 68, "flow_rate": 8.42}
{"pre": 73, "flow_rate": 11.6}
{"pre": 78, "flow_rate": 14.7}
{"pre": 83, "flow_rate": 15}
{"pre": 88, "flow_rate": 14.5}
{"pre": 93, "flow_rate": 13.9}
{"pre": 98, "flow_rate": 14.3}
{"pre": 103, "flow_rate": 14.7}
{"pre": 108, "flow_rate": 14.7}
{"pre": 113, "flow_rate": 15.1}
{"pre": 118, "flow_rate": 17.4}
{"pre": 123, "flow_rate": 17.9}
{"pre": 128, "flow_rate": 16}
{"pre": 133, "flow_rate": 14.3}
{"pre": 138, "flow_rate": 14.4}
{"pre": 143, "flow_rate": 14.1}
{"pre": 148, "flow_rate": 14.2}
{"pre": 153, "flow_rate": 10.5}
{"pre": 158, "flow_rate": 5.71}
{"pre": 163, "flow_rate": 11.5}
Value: 1.04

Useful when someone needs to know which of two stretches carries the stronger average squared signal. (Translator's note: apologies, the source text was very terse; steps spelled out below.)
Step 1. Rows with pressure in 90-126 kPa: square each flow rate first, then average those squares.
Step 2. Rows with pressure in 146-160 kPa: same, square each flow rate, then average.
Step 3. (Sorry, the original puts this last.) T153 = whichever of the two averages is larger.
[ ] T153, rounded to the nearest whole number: 240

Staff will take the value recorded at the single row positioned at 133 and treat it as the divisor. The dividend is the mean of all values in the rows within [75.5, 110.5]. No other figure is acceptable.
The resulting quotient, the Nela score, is 1.02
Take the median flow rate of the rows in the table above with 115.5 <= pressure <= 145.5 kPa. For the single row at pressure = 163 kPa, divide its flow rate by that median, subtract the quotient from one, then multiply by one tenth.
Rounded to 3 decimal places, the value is 0.024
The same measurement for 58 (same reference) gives -0.006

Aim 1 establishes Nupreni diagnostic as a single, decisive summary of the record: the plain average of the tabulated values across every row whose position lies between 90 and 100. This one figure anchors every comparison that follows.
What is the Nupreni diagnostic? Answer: 14.1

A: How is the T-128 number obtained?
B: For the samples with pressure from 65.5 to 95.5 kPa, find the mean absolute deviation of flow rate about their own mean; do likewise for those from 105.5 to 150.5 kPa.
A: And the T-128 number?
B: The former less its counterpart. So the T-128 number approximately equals 0.8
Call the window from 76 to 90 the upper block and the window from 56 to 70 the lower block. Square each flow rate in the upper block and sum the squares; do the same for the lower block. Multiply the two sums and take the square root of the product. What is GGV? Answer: 592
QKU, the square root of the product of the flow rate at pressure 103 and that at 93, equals 14.3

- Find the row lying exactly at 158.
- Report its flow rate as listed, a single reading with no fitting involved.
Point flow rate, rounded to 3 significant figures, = 5.71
